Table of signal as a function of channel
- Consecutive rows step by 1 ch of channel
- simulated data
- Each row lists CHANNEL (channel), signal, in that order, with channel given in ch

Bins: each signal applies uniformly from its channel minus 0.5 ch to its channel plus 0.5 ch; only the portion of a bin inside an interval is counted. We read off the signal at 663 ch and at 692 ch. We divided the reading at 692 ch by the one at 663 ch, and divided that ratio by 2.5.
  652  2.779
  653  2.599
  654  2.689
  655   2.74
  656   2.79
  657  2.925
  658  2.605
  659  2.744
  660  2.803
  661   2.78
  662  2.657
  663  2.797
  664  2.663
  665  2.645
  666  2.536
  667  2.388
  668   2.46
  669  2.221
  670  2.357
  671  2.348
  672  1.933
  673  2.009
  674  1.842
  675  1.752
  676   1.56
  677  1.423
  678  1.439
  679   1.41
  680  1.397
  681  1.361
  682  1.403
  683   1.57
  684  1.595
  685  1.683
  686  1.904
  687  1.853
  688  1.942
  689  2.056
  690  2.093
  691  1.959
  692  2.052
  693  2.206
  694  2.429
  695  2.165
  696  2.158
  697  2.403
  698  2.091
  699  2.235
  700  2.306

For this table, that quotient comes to 0.29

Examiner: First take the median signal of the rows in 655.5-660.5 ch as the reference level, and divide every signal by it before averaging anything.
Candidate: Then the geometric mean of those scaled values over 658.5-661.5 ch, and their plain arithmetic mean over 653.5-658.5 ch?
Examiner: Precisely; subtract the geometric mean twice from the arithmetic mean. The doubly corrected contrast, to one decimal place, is -1.0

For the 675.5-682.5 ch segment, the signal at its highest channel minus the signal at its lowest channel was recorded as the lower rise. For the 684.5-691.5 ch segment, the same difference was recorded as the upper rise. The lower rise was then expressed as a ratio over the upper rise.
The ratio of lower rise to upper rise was -0.6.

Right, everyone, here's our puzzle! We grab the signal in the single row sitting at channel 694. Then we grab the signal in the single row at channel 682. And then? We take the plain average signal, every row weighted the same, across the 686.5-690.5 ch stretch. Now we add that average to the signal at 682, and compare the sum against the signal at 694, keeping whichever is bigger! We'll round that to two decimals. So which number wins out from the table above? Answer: 3.39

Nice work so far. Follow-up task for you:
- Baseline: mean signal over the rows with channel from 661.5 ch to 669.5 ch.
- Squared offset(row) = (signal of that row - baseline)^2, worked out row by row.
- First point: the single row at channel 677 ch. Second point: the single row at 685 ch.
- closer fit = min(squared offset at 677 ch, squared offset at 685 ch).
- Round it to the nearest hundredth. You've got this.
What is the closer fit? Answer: 0.74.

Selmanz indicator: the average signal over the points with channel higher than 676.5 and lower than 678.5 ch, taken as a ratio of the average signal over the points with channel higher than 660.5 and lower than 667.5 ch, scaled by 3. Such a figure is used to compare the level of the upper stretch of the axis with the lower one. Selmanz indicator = 1.6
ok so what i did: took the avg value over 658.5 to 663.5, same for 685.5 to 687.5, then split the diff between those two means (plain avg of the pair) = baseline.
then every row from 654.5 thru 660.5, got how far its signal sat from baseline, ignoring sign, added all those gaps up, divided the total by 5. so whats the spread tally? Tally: 0.54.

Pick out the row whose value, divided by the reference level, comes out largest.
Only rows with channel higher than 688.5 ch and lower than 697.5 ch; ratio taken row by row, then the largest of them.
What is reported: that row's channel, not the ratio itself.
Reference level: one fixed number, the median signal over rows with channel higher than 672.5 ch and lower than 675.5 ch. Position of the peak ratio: 694 ch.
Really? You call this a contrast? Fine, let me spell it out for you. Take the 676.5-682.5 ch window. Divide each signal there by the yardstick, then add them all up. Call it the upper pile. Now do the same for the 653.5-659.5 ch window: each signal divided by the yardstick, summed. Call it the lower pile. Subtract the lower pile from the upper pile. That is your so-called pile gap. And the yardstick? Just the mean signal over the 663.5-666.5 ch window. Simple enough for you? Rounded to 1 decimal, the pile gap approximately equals -3.1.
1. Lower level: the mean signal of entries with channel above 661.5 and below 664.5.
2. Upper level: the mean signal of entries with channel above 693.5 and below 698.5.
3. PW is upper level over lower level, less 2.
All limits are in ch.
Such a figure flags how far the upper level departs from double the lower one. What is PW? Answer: -1.17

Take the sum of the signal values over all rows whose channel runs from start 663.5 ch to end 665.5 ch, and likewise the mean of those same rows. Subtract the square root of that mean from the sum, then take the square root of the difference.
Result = 1.9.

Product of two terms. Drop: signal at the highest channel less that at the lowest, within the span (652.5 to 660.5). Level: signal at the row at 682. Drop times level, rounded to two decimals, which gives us 0.29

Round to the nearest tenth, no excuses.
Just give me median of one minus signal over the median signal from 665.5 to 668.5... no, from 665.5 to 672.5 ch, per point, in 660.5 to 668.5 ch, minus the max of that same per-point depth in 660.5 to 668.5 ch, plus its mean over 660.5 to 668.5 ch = -0.2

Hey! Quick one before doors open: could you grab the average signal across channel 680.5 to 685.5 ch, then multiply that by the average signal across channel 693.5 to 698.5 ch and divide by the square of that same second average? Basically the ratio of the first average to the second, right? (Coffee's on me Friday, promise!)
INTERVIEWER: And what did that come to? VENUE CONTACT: 0.68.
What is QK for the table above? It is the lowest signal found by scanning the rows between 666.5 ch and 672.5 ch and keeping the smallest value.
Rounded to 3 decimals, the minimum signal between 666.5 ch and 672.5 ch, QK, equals 1.933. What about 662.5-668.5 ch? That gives 2.388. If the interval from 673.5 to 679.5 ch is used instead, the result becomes 1.410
